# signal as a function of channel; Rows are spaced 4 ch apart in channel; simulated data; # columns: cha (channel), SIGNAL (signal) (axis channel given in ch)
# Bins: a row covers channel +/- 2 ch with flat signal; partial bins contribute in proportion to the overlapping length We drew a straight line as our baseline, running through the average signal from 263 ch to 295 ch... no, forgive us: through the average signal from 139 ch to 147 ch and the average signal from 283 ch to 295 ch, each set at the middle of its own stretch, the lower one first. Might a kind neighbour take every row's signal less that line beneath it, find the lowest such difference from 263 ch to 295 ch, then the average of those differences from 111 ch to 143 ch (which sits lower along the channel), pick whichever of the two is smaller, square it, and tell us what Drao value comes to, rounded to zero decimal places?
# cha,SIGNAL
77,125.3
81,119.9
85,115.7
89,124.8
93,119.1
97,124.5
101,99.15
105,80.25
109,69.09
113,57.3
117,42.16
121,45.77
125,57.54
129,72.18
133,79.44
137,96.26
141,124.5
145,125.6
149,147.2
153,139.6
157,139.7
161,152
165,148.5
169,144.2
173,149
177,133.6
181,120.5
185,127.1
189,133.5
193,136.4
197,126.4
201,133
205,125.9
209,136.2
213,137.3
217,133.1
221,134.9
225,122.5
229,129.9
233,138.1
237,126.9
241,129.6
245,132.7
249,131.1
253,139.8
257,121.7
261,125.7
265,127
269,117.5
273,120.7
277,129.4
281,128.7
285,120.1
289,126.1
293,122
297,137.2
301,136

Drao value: 2853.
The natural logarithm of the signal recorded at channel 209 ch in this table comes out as 4.914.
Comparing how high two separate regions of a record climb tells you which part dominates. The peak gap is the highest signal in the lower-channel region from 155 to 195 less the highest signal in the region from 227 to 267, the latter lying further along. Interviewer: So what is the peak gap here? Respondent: 12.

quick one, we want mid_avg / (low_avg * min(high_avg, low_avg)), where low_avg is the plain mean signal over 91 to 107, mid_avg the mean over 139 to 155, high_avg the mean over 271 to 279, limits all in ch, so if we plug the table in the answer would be 0.012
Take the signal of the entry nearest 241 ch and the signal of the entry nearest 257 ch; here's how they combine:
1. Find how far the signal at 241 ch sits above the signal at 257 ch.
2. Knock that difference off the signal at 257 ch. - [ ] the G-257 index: 114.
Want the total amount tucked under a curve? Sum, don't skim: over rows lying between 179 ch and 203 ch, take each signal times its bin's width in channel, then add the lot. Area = 3108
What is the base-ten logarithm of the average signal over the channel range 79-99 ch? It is 2.08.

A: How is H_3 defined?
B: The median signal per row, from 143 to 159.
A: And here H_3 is 140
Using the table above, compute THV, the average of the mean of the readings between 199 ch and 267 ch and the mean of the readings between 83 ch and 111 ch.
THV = 118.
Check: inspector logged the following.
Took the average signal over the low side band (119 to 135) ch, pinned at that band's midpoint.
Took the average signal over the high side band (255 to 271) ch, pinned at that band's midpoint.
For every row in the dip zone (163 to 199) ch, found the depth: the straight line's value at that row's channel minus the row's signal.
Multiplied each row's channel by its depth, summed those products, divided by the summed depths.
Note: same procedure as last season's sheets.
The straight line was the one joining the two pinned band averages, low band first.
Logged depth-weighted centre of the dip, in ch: 178.7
